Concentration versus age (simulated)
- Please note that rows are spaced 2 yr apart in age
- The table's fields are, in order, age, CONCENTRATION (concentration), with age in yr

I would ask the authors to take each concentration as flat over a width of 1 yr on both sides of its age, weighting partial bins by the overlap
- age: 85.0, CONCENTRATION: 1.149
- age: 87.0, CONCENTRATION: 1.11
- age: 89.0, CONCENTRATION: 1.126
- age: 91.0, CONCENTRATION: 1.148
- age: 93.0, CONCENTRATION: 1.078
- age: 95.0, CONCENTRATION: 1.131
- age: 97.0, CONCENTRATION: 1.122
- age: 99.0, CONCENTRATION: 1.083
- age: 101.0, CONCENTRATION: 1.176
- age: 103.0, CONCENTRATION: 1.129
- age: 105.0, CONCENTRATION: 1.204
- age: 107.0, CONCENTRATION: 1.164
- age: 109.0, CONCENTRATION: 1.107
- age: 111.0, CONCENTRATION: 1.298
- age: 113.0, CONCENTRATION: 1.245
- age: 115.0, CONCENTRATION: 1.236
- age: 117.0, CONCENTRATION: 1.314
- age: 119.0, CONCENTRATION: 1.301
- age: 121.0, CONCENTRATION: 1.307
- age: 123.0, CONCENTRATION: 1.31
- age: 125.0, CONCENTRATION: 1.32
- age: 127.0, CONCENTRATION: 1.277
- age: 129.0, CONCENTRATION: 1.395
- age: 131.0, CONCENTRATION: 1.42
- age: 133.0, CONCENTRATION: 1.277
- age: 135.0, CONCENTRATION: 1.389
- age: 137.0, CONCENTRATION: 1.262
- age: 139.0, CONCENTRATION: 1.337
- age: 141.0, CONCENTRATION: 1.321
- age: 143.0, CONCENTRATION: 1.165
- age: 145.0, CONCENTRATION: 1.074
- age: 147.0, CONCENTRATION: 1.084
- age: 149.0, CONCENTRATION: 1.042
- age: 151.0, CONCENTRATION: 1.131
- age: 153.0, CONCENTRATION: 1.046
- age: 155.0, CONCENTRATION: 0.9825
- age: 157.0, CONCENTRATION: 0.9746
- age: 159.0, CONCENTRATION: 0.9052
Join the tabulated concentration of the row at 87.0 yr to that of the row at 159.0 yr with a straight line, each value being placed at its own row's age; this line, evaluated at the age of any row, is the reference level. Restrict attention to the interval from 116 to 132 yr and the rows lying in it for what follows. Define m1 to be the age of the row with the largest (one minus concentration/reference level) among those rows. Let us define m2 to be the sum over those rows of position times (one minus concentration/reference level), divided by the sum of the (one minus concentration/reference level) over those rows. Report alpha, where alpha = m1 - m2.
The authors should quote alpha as -5.7 yr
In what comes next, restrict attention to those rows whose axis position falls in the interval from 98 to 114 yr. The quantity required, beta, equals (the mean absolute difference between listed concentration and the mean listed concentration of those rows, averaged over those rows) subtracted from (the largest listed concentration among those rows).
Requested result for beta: 1.24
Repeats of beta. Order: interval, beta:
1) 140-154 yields 1.25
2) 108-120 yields 1.26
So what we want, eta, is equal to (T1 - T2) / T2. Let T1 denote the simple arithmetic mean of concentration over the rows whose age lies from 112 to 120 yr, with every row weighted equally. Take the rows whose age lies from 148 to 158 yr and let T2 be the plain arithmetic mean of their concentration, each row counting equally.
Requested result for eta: 0.23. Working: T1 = 1.27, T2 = 1.04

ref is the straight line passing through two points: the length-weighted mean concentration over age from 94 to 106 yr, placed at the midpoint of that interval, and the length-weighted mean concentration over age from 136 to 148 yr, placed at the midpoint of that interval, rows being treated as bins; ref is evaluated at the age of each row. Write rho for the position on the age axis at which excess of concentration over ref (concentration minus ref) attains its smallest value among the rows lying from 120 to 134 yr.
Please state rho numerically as 133.0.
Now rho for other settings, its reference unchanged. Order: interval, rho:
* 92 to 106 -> 99.0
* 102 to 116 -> 109.0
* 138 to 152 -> 149.0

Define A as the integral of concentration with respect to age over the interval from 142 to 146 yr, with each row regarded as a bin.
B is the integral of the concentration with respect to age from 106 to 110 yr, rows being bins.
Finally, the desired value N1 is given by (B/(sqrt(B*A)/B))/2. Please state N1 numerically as 2.3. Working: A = 4.48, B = 4.5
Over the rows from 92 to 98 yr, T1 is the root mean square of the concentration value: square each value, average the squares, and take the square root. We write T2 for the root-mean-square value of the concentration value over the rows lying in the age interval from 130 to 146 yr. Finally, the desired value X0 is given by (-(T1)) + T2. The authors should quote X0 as 0.17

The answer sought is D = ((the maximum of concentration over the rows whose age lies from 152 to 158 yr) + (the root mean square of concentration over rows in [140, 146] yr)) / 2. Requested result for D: 1.12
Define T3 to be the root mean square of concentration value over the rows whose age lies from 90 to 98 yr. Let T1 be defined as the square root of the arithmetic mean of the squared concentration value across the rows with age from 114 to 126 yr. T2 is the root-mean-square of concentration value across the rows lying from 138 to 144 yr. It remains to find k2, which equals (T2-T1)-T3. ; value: -1.14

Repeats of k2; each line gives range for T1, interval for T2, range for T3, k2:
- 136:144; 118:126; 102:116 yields -1.16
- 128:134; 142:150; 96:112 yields -1.44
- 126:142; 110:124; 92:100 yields -1.15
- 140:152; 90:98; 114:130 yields -1.33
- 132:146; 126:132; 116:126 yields -1.21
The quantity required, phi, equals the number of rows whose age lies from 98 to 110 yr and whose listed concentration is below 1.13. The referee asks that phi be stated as 3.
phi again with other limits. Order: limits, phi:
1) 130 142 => 0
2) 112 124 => 0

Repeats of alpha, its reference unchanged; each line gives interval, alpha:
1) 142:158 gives 8.2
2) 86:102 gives -3.8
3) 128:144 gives 7.5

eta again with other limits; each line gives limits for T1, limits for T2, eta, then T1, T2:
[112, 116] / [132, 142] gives -0.06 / 1.24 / 1.32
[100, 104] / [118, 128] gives -0.12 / 1.15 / 1.30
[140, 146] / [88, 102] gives 0.06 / 1.19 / 1.12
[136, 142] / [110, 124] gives 0.02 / 1.31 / 1.29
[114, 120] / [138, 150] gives 0.10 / 1.28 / 1.17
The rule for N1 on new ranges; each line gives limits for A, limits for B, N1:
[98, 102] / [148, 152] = 2.1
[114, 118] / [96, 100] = 2.1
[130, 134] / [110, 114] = 2.5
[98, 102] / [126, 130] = 2.9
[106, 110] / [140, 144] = 2.6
